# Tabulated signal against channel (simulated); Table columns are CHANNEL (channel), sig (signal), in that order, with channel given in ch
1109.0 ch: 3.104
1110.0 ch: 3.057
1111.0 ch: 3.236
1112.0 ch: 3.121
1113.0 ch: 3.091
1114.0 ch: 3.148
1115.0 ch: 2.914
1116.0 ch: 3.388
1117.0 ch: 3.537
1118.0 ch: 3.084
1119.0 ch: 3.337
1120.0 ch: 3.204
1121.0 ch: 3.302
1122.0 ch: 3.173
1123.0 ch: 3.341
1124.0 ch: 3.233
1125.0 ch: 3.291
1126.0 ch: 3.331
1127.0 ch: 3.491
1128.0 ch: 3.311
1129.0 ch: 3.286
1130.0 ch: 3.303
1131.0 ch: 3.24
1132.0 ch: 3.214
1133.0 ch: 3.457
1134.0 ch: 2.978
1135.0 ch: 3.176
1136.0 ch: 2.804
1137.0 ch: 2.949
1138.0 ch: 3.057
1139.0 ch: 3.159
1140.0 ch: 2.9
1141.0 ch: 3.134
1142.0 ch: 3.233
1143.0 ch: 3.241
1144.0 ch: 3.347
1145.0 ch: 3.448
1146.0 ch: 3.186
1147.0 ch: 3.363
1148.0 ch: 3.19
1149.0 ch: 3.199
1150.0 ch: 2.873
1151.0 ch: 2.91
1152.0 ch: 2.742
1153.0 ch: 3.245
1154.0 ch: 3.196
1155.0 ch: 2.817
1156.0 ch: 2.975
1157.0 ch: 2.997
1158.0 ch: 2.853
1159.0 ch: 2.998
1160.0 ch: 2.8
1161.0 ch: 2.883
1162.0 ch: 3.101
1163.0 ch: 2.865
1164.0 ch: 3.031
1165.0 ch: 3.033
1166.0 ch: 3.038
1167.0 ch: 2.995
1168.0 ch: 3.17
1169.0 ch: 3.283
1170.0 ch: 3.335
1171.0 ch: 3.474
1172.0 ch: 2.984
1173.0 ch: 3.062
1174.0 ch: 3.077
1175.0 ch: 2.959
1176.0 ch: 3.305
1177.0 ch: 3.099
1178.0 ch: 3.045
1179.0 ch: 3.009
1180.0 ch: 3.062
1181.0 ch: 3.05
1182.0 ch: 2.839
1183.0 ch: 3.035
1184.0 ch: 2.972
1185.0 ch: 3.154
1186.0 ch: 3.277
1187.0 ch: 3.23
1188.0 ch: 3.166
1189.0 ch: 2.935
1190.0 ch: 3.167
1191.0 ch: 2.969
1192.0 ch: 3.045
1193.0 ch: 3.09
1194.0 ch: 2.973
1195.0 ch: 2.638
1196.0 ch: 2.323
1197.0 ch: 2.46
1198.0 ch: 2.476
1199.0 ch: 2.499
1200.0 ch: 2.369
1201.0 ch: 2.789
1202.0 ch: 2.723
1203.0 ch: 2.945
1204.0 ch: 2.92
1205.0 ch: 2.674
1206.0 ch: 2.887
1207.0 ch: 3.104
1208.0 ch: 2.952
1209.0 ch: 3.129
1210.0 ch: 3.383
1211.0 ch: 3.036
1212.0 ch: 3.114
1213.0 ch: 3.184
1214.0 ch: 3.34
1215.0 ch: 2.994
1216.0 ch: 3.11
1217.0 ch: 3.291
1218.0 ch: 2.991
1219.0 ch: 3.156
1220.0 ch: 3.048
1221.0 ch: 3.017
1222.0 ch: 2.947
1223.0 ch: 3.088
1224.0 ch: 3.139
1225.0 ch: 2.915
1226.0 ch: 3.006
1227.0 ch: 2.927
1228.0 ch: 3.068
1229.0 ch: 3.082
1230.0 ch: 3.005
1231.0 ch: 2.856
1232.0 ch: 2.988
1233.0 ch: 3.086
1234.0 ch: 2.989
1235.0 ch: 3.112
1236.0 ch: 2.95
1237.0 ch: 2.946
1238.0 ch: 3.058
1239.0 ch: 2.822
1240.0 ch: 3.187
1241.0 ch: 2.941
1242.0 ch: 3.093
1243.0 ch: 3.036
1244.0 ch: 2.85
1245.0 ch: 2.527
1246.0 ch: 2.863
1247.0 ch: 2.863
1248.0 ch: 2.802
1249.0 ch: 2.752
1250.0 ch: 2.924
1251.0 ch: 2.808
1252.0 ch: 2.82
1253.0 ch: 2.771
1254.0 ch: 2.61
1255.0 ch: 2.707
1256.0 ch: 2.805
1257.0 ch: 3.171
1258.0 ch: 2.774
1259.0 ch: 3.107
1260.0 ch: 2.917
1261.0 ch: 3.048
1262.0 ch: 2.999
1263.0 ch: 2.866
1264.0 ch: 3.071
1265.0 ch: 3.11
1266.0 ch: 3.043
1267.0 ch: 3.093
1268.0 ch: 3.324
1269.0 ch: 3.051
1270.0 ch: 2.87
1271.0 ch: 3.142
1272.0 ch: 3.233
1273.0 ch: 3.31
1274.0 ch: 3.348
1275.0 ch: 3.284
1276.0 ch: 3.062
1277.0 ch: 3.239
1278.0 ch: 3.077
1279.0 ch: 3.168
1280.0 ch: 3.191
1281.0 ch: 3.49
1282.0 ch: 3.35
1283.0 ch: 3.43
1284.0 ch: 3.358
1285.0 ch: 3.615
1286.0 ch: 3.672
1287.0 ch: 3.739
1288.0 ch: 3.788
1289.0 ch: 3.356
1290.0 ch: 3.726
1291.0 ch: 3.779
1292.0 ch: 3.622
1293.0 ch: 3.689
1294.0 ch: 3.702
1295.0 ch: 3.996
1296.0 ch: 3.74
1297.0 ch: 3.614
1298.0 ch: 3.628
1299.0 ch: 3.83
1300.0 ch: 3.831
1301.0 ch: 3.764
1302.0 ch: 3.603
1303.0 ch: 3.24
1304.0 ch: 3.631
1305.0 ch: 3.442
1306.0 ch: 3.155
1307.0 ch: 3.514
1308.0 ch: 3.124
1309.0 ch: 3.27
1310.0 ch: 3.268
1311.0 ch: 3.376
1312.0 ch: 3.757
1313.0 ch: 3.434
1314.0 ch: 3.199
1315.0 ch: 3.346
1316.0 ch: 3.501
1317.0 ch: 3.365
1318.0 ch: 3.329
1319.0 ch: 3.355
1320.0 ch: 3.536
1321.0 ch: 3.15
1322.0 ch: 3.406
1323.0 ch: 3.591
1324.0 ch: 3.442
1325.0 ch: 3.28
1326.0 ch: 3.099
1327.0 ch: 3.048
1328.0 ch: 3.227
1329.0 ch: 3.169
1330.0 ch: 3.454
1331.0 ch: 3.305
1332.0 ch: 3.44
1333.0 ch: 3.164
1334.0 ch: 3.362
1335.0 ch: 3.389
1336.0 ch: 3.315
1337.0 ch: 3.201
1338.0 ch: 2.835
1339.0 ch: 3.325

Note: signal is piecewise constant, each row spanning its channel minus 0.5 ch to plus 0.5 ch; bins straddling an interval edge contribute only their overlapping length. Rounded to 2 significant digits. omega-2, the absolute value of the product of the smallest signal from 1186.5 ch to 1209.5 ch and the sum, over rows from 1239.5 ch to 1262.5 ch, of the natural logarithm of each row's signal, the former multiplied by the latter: 57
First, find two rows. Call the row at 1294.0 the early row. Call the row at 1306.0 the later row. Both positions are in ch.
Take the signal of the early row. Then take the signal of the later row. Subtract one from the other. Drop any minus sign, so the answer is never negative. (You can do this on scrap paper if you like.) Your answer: 0.55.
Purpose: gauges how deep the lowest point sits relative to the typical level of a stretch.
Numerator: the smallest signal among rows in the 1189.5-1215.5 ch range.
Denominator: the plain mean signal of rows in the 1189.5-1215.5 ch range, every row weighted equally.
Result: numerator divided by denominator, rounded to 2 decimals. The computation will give 0.80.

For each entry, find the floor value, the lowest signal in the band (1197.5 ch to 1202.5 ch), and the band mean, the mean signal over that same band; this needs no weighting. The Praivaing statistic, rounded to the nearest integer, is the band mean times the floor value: 6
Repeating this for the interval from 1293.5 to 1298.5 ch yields 14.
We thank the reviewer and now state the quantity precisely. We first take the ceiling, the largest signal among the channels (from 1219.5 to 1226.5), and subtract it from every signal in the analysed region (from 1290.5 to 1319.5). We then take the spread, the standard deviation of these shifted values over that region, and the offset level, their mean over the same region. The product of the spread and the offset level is 0.09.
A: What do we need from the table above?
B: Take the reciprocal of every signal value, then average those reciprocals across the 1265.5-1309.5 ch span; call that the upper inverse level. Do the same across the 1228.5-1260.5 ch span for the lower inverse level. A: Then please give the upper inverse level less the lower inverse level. -0.05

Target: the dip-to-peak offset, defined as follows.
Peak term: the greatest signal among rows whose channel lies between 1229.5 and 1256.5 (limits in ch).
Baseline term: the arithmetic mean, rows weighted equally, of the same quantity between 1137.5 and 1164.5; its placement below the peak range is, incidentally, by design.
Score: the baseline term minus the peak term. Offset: -0.1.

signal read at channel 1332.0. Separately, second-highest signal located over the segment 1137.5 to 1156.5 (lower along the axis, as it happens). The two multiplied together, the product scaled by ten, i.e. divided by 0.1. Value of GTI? 116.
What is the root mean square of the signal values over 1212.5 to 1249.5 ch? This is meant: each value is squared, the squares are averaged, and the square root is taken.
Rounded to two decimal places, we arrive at 3.00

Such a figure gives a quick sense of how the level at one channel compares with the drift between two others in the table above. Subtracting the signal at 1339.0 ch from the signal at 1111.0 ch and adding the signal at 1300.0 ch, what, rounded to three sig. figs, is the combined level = 3.74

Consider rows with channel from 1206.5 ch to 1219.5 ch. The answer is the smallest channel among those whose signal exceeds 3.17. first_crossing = 1210.0 ch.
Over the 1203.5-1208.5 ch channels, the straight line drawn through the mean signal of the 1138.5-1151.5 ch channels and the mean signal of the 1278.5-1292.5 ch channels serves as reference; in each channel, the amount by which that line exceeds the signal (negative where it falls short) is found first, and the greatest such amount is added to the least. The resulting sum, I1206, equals 0.86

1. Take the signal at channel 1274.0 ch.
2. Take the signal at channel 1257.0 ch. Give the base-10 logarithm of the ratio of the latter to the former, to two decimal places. -0.02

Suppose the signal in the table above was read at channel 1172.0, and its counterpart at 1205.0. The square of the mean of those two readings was 8.0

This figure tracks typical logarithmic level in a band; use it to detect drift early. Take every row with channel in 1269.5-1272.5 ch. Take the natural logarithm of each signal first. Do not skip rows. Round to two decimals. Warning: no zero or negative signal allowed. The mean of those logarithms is 1.12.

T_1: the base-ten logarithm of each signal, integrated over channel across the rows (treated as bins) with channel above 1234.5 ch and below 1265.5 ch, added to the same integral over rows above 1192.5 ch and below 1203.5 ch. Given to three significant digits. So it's 19.0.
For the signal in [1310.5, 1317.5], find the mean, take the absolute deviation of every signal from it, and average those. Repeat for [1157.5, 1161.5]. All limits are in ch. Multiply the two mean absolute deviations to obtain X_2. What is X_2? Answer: 0.0068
